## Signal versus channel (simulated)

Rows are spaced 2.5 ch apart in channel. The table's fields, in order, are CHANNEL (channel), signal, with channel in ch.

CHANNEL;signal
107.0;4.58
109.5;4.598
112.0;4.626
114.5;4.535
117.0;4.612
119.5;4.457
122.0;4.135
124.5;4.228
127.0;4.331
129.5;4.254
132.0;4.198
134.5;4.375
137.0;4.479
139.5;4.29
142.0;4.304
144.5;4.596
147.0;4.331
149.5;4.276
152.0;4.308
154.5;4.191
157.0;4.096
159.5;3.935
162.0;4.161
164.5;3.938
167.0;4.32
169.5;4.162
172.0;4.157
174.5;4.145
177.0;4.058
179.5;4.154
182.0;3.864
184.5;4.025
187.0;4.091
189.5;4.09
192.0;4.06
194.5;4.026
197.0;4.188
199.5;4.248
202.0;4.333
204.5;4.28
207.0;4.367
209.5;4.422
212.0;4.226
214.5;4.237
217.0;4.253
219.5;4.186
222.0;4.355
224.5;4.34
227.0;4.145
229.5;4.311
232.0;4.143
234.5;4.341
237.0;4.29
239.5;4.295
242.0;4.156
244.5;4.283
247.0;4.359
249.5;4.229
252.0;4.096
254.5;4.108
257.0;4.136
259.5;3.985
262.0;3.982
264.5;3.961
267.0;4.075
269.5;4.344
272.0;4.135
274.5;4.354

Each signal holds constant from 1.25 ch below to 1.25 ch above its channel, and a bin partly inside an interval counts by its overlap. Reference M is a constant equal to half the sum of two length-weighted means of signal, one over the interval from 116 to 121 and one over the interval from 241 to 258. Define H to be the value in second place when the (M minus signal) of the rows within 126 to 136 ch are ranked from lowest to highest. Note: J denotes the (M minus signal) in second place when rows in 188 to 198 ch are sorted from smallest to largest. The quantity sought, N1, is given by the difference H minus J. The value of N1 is -0.24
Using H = 0.02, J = 0.26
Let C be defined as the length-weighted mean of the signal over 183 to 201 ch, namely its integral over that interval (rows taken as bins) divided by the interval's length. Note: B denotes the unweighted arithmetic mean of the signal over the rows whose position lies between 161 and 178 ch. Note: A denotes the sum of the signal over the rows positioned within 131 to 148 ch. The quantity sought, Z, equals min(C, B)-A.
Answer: -26.5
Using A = 30.6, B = 4.13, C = 4.10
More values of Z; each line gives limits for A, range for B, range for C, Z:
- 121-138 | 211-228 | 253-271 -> -25.9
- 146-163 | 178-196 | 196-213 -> -25.3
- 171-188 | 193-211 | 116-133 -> -24.2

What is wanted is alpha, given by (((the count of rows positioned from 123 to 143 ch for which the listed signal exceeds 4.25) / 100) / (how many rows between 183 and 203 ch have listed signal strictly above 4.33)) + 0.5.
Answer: 0.560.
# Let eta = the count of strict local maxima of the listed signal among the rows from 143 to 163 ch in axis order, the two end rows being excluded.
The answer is 1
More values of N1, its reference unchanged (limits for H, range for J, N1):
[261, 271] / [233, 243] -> 0.22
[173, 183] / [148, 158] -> 0.13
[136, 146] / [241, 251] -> -0.20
